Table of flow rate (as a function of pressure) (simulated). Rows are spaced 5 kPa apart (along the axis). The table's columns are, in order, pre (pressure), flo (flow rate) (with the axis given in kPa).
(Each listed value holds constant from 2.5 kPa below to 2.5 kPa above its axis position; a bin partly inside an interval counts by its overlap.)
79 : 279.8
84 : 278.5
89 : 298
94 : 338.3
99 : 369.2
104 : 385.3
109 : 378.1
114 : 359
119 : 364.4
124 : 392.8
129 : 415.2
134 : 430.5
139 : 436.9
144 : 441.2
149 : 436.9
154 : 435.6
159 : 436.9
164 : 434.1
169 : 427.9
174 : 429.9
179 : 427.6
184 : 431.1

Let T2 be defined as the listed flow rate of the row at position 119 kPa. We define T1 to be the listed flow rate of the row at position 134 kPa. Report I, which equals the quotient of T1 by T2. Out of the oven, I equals 1.18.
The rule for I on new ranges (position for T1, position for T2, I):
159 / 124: 1.11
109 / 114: 1.05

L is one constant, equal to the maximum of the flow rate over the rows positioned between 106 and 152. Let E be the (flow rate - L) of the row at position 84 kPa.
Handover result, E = -163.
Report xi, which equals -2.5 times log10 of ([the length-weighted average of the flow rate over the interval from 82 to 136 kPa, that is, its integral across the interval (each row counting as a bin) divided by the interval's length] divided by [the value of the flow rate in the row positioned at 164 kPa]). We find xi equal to 0.19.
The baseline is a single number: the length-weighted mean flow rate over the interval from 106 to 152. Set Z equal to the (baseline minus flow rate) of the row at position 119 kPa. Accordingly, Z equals 42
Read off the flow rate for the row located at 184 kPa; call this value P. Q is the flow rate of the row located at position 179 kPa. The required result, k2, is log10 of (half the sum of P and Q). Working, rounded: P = 431.1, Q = 427.6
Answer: 2.63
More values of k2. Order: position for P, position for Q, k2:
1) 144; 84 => 2.56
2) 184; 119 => 2.60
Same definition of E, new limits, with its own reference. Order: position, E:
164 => -7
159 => -4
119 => -77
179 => -14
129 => -26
